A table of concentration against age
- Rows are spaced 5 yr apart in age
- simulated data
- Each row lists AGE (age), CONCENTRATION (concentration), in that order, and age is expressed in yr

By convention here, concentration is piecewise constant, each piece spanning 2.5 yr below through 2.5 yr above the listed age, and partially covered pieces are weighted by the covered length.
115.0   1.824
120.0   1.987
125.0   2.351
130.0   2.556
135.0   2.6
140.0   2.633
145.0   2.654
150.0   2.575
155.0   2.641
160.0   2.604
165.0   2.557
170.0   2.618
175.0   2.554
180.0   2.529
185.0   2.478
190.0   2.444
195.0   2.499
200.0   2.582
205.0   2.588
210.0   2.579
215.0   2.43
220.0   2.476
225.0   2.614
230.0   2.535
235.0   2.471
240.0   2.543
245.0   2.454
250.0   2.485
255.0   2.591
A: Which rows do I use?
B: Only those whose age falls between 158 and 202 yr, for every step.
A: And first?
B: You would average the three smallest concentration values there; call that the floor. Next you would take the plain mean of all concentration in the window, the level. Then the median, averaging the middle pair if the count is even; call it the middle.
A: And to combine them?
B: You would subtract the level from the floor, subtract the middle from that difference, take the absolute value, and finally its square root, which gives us 1.62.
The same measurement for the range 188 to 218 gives 1.61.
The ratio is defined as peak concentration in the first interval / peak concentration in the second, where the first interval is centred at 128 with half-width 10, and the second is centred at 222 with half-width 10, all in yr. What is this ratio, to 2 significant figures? 0.99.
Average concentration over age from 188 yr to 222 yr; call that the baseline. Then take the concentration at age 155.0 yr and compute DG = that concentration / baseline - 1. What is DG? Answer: 0.05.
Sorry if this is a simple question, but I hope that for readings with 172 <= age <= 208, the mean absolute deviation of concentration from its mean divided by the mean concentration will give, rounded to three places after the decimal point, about 0.017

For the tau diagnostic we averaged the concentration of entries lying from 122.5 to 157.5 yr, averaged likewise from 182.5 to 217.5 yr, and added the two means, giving 5.09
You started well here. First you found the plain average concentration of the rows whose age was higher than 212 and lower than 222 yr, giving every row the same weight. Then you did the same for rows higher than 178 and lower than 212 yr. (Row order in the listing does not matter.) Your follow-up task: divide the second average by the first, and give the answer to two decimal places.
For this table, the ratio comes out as 1.03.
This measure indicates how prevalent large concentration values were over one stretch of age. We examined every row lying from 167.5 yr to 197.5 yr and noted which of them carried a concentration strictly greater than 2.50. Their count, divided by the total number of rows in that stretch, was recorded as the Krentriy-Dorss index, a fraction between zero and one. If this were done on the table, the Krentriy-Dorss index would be 0.50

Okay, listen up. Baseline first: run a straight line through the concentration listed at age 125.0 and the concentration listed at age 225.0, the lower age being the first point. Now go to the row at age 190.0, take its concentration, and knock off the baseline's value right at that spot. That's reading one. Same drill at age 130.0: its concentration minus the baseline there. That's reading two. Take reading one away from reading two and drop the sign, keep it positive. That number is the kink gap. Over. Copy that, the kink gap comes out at 0.27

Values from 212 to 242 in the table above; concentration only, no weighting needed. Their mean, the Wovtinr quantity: 2.51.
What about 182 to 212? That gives 2.53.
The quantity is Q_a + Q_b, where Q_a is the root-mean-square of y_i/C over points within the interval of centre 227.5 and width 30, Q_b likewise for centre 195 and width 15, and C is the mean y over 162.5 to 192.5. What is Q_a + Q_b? 1.98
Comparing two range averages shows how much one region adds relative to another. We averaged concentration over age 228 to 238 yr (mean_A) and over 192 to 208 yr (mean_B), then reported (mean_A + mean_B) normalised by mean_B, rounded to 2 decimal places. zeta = 1.98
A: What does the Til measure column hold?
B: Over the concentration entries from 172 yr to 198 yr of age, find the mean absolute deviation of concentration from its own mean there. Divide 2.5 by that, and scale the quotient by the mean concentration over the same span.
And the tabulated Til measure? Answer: 192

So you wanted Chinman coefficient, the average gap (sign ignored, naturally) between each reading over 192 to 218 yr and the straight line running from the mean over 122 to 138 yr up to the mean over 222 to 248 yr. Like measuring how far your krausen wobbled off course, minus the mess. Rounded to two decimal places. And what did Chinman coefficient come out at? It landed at 0.06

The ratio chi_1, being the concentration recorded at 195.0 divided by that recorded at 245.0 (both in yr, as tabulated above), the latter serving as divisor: 1.02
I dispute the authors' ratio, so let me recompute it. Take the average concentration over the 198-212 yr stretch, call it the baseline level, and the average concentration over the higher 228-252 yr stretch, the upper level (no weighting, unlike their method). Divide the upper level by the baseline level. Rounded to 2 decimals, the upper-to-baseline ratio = 0.97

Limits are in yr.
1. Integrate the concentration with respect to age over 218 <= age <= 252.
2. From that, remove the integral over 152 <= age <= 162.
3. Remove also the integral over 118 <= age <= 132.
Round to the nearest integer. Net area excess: 27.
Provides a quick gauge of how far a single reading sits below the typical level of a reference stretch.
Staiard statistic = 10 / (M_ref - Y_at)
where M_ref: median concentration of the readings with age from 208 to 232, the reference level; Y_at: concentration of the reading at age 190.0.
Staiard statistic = 110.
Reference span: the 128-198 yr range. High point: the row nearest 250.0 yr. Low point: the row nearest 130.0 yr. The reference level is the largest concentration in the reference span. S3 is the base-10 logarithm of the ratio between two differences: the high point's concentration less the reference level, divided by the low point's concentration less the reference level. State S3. 0.24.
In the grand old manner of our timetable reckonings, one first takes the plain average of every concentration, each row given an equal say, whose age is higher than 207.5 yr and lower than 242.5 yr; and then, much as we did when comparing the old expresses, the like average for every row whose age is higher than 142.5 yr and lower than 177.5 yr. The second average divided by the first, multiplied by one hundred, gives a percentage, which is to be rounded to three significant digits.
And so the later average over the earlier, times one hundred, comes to 103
